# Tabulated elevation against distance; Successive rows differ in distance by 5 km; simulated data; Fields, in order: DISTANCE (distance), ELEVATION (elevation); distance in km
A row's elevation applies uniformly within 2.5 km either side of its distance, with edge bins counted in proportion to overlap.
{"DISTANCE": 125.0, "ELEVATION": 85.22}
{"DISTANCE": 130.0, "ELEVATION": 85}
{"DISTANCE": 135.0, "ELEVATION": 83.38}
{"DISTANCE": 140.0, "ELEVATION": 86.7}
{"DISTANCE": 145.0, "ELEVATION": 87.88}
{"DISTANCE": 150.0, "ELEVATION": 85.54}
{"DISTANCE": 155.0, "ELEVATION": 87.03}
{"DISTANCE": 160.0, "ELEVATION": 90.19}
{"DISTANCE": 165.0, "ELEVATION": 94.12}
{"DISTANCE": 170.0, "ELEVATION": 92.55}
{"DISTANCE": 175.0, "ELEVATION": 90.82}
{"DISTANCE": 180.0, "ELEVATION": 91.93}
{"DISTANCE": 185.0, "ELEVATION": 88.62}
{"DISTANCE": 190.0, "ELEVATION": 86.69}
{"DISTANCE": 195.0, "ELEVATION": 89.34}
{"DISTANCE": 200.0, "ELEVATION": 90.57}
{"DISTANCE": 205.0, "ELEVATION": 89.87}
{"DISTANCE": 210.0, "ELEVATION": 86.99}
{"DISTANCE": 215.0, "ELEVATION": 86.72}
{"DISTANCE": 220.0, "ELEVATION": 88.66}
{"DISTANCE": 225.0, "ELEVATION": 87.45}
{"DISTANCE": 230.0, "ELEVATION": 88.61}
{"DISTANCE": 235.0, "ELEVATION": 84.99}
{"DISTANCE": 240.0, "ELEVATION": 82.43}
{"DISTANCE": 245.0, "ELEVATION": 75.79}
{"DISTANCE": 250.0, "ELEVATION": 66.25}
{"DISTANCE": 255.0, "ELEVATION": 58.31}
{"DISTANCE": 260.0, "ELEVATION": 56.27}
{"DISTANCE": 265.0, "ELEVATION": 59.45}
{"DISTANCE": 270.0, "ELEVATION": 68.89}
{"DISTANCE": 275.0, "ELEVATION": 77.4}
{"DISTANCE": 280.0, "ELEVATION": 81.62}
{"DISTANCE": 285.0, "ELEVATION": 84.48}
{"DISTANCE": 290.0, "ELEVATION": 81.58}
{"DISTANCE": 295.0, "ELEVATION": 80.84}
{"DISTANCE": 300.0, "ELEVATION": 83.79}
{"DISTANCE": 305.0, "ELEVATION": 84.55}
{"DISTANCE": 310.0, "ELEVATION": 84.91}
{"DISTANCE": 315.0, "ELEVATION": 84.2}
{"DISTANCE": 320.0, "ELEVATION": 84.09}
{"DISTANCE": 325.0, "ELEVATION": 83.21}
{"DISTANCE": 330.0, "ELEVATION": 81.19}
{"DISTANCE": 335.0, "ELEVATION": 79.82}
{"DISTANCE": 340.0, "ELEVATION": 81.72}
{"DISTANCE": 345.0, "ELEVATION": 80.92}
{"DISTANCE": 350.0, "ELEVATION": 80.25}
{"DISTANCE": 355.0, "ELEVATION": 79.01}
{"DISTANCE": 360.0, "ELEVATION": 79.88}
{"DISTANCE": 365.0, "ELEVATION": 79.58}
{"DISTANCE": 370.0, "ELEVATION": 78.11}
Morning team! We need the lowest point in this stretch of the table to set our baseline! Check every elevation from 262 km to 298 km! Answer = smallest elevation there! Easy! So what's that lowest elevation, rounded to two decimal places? 59.45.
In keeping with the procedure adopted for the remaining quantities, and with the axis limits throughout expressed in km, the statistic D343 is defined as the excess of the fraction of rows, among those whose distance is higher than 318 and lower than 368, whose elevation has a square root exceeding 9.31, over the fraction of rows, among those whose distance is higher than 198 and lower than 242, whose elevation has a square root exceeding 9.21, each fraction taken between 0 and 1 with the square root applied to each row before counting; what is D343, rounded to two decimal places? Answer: -0.89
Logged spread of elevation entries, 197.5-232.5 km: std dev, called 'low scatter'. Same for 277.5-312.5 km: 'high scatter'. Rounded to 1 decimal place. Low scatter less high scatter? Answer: -0.2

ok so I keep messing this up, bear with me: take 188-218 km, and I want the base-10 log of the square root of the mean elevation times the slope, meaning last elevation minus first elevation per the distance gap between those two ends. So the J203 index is -0.49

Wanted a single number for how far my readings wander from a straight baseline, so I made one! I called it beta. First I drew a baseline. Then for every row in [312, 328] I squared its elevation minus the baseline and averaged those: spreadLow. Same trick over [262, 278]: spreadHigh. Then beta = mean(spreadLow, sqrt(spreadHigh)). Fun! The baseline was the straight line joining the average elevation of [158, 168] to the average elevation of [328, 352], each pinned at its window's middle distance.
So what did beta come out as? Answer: 11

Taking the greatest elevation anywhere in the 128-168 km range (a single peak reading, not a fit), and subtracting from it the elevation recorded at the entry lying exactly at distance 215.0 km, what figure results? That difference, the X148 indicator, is 7.4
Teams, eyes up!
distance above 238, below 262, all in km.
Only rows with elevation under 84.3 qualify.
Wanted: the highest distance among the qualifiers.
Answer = 260.0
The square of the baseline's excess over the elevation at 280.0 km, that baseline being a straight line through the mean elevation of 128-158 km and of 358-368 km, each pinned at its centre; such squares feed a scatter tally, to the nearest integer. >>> 0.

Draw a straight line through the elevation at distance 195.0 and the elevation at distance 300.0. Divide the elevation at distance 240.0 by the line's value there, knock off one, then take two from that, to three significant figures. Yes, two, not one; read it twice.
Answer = -2.05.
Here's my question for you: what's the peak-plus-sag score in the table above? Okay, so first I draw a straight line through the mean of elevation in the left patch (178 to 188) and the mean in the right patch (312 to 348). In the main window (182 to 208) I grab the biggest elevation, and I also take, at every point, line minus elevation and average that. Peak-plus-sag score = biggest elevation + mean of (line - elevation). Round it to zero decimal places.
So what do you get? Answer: 91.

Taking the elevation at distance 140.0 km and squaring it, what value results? 7517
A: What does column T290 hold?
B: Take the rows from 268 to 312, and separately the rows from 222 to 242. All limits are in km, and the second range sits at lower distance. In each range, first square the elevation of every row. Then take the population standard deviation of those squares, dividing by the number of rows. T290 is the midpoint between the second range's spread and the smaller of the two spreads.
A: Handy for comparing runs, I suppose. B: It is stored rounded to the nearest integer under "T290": 407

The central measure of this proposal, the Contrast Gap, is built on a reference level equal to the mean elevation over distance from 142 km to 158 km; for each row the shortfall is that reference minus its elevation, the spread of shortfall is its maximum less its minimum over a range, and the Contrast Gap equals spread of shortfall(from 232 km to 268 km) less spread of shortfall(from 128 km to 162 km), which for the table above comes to 22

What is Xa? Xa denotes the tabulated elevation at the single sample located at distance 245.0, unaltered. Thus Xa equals 75.79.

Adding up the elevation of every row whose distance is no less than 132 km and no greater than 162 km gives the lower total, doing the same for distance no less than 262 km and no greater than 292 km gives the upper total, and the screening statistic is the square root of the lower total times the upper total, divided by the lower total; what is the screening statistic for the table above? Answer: 0.933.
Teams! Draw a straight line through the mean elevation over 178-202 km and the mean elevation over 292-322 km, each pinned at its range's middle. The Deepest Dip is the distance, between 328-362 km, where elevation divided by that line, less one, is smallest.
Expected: 335.0 km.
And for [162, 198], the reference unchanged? 190.0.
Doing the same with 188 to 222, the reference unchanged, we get 190.0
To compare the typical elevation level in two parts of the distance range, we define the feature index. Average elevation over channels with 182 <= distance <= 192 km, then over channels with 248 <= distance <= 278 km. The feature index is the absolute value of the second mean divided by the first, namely 0.74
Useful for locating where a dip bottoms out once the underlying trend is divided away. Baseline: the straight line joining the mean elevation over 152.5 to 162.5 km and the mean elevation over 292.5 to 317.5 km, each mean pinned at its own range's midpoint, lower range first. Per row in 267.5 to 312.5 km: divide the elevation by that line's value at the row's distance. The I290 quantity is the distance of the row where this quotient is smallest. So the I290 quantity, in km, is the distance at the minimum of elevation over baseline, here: 270.0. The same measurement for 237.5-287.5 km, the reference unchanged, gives 260.0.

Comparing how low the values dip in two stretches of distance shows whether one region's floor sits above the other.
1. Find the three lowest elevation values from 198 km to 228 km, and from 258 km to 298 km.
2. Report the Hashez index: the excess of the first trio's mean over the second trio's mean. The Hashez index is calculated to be 26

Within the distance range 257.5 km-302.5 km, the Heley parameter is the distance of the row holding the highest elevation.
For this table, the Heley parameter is 285.0 km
